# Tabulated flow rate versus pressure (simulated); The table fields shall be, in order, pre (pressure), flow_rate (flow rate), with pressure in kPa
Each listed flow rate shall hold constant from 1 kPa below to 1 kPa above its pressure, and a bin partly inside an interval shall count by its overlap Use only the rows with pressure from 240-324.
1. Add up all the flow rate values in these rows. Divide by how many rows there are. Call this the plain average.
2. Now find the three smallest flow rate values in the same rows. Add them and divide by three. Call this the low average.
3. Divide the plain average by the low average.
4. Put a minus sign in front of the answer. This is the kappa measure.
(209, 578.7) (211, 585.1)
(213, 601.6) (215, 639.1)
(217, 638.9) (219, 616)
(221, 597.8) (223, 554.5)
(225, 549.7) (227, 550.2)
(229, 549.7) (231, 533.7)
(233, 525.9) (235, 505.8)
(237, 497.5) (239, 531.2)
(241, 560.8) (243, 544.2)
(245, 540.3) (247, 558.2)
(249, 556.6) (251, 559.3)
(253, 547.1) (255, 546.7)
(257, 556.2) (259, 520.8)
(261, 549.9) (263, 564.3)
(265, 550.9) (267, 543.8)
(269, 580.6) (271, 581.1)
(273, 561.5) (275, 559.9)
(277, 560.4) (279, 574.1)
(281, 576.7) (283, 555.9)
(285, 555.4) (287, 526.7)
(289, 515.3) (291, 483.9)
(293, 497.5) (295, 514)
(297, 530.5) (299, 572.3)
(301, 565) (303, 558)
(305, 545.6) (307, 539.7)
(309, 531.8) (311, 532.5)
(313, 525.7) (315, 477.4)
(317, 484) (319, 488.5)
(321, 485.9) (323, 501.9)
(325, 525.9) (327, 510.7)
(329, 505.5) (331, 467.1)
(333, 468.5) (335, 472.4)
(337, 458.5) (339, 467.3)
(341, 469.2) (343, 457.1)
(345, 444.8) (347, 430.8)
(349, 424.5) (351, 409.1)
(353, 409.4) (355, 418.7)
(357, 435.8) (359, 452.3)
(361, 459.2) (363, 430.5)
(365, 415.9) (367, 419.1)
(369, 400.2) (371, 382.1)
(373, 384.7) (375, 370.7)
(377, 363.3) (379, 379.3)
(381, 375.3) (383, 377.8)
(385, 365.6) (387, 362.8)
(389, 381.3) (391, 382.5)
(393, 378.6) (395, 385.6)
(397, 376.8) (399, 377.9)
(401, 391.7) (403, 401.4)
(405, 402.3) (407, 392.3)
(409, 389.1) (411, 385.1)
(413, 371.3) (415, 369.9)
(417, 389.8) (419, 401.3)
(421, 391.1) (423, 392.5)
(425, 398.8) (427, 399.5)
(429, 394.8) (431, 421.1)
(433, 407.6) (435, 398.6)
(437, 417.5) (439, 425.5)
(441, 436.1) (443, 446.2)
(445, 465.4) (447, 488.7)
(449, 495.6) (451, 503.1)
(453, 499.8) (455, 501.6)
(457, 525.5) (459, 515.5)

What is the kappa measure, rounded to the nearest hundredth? -1.12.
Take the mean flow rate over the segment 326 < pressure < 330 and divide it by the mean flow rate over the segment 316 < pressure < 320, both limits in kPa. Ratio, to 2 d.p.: 1.04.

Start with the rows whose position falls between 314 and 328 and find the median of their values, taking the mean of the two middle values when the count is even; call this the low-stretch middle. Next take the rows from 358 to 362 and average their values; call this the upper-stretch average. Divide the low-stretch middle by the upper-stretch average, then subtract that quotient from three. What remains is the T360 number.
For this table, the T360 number 1.93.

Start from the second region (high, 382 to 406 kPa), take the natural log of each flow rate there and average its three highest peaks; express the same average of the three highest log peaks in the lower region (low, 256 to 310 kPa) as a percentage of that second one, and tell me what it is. 106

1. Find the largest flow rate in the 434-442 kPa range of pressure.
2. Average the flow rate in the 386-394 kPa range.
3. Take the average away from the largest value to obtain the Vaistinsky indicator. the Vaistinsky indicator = 60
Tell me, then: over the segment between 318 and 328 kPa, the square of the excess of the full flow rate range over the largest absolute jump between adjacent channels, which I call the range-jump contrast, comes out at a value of 256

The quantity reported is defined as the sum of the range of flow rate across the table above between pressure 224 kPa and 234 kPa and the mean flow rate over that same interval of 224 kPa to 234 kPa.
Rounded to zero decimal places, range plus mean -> 566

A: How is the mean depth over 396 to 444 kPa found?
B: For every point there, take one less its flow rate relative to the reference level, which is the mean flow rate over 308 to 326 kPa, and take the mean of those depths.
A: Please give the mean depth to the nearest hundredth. 0.21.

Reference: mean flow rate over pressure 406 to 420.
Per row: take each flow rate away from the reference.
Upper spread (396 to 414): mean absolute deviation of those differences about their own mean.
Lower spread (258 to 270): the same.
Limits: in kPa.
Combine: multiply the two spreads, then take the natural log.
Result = 4.8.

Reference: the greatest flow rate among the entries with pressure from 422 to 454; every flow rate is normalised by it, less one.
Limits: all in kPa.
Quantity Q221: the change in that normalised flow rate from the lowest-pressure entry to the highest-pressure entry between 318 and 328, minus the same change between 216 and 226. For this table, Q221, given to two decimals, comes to 0.22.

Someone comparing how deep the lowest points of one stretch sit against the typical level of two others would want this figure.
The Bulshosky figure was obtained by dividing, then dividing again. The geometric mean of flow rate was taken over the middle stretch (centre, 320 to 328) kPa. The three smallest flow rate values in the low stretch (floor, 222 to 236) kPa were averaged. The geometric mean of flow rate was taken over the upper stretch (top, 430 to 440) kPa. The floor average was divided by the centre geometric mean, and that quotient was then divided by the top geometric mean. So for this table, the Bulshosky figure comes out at 0.0025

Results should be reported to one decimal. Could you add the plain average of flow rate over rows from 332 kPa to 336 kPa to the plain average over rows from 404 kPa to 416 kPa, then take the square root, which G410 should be 29.2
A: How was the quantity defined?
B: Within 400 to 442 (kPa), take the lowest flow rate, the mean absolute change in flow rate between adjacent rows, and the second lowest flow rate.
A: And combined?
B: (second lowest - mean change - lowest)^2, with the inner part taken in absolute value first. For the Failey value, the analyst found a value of 61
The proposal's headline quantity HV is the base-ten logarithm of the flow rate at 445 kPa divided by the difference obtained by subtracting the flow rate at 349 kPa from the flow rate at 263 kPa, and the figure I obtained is 0.52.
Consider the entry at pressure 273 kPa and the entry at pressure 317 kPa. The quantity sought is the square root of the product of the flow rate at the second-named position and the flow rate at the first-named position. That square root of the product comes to 521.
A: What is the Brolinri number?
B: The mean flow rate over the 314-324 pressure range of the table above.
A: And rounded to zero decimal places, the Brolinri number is 488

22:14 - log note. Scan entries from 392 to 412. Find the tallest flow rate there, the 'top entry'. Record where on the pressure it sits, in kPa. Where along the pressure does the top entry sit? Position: 405 kPa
